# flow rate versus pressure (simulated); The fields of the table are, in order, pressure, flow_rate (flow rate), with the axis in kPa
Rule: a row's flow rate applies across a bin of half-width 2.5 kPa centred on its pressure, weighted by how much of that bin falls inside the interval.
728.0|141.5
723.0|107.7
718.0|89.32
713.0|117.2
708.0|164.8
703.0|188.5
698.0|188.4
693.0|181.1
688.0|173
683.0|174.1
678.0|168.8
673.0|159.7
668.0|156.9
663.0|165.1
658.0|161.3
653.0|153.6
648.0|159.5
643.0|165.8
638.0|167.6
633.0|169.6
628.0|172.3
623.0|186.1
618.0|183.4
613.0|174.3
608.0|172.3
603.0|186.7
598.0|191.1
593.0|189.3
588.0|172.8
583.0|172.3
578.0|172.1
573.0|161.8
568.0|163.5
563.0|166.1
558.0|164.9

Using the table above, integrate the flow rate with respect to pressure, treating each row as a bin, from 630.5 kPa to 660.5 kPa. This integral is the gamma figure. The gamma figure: 4887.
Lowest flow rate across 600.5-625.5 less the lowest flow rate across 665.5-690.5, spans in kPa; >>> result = 15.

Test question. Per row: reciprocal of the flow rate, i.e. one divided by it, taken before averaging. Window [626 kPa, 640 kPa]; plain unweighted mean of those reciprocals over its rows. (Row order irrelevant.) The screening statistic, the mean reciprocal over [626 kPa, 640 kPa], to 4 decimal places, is 0.0059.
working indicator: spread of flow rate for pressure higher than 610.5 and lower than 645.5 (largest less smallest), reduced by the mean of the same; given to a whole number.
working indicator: -154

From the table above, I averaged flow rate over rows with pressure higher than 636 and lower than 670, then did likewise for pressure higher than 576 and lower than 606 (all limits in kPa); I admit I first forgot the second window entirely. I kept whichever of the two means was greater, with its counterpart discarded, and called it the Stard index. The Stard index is 180.7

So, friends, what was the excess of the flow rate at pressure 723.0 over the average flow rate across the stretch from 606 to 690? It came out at -61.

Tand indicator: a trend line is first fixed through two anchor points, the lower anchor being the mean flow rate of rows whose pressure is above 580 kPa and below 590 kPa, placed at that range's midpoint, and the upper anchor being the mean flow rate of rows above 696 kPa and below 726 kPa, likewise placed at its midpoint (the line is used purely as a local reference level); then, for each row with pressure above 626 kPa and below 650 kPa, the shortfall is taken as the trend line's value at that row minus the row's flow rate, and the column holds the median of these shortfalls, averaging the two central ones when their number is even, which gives -8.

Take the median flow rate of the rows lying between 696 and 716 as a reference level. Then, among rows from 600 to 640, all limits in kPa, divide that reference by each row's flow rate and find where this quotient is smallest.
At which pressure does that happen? 603.0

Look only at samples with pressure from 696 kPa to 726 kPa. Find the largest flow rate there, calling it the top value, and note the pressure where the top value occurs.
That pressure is 703.0 kPa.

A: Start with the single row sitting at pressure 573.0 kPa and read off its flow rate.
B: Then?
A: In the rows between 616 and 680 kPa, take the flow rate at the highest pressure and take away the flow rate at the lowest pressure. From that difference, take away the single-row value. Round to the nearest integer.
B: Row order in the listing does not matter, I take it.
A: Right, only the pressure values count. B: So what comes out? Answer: -176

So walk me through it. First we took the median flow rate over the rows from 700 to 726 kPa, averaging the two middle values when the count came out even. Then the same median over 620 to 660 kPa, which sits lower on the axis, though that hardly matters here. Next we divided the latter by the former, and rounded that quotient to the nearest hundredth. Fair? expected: 1.42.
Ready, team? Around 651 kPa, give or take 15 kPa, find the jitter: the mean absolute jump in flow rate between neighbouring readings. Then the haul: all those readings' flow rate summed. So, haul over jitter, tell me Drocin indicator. 191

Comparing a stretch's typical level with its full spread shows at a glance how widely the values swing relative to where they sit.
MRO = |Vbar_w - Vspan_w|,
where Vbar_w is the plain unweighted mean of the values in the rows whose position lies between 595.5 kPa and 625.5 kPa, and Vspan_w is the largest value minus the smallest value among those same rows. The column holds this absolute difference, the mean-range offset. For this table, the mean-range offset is 164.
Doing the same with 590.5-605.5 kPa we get 185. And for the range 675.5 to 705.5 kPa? 159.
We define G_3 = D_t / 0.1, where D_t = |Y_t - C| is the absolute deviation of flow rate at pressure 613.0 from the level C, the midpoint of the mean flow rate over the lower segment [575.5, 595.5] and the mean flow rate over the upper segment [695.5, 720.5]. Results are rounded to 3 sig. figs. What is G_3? 112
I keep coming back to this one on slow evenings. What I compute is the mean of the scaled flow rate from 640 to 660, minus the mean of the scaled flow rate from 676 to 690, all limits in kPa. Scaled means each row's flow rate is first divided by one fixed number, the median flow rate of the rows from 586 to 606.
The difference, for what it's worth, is -0.06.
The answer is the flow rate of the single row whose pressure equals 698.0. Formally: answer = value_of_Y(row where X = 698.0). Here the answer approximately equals 188.4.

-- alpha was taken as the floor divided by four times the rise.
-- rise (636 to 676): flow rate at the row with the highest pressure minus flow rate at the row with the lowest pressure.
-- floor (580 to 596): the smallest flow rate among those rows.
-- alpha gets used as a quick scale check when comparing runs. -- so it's -5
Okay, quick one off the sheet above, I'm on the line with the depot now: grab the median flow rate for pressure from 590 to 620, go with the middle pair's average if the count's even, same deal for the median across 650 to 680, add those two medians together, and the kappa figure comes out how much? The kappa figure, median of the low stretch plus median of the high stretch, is 346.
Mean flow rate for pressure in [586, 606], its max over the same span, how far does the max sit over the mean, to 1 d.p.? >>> 6.1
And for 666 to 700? 16.7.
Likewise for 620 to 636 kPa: 10.1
